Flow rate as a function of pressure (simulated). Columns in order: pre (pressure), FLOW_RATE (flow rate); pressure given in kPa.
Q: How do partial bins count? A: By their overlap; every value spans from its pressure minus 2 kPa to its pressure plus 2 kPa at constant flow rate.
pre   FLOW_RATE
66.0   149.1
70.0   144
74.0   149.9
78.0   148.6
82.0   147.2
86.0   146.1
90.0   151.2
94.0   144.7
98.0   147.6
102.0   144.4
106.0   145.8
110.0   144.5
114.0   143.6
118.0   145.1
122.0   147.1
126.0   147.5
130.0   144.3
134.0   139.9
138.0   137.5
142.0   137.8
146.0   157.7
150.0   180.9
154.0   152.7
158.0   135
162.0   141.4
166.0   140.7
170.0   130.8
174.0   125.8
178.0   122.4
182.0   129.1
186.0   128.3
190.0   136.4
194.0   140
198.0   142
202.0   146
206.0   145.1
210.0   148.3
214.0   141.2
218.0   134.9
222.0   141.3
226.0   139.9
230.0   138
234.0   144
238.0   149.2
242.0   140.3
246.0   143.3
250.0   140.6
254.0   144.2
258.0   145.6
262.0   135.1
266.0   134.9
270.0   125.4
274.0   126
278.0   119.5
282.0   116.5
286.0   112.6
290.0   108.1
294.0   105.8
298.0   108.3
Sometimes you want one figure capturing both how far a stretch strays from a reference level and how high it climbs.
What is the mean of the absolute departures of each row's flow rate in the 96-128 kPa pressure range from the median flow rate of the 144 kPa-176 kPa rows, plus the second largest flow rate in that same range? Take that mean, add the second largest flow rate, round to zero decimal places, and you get 152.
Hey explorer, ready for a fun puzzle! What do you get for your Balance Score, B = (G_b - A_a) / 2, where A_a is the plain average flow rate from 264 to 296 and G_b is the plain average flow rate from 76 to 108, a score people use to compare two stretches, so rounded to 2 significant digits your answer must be 14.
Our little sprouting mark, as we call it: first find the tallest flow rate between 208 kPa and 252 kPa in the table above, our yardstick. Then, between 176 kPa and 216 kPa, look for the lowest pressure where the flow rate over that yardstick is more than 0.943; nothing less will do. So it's 198.0 kPa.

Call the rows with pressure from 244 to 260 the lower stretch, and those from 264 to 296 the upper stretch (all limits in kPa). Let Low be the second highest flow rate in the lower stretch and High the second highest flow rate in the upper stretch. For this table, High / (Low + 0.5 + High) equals 0.47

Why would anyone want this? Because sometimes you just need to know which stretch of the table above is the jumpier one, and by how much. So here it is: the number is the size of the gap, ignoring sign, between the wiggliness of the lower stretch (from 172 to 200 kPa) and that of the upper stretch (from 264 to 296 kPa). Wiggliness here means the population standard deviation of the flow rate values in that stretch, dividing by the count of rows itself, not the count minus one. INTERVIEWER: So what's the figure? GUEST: 2.3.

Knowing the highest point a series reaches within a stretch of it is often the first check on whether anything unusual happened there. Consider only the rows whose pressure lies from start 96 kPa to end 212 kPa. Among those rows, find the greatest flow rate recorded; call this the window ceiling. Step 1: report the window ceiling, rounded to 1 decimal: 180.9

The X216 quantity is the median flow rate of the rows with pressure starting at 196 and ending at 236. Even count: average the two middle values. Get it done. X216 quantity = 142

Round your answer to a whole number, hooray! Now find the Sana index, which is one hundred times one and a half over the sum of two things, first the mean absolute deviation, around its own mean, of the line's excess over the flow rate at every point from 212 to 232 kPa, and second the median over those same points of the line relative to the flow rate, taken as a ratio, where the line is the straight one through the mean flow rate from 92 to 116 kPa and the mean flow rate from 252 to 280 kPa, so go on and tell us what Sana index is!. 51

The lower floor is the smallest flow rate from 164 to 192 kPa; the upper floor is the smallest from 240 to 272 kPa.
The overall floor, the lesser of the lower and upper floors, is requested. 122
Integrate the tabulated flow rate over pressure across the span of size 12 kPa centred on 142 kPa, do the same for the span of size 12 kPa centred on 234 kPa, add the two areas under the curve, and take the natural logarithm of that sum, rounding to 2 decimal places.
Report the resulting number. 8.15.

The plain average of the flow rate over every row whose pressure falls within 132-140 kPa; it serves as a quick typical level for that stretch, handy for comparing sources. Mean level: 139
